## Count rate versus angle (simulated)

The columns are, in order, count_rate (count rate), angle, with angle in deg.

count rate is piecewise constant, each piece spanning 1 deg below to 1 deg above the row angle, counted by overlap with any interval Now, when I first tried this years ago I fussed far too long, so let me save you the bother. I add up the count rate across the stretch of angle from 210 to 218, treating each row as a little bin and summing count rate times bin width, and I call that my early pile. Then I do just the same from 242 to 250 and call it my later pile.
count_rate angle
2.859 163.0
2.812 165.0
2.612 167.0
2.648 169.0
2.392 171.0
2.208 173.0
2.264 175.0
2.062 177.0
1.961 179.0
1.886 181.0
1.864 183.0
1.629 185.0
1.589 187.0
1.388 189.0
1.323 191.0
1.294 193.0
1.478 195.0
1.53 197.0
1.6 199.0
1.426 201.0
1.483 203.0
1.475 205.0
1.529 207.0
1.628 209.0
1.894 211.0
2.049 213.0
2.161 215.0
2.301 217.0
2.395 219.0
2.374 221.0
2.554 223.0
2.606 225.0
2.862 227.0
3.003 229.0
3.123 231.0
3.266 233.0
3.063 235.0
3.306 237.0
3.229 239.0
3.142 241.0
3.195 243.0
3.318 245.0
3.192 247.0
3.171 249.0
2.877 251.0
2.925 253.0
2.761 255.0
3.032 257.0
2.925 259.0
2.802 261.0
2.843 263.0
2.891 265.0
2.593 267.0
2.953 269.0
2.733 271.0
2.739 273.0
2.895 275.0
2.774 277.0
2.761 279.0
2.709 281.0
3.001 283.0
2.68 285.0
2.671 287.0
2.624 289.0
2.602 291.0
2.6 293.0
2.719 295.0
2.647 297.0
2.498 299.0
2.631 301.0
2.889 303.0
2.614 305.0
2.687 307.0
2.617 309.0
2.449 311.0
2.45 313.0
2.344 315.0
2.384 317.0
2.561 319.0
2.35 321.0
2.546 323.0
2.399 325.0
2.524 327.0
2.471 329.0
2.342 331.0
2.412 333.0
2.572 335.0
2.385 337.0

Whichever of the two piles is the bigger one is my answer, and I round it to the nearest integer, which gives 26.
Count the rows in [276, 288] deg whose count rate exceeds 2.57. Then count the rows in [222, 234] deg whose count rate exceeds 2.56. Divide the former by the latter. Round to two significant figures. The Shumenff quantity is 1.2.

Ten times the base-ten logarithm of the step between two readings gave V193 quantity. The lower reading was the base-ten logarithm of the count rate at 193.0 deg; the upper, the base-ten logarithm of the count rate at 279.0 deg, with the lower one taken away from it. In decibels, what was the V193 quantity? -4.8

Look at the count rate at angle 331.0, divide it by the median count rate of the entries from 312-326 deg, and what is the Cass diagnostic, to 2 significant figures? 0.98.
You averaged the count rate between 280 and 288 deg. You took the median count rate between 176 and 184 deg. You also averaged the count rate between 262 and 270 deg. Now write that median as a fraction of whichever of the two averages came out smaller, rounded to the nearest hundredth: 0.70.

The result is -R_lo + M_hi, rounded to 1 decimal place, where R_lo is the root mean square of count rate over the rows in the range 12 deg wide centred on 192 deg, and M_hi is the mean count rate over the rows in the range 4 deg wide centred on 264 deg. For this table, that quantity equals 1.4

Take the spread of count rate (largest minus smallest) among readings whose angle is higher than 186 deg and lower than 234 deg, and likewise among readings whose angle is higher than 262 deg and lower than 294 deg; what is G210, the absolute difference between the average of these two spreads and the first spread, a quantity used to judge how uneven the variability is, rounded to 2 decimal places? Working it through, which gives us 0.78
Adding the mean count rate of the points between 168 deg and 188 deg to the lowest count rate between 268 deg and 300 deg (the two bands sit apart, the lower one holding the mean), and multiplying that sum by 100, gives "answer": 455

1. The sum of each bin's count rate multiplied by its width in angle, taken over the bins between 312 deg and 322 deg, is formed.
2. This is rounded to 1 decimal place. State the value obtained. 24.2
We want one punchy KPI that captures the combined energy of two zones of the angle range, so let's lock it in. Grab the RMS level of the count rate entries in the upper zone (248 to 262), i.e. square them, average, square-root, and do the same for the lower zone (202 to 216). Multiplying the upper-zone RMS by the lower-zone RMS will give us 5.2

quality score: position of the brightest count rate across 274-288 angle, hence 283.0 deg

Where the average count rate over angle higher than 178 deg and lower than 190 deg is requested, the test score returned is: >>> 1.72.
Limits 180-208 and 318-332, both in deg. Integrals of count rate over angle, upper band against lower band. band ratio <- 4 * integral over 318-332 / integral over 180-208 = 3.2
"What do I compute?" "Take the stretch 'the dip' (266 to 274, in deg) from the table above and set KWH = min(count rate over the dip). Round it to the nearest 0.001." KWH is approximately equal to 2.593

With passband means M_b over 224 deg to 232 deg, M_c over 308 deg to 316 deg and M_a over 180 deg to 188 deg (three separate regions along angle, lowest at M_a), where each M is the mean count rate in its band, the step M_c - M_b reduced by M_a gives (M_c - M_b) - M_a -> -2.2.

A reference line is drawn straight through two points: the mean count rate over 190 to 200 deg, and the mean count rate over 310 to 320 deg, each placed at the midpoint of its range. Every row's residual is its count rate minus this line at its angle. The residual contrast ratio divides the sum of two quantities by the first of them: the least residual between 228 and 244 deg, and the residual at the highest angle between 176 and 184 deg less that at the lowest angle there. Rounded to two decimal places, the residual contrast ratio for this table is 0.81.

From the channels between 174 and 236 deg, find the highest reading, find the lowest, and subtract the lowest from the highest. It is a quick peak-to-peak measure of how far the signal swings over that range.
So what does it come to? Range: 2.0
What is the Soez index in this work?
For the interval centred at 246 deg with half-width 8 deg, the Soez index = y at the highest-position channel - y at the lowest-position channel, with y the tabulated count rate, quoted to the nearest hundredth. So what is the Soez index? -0.30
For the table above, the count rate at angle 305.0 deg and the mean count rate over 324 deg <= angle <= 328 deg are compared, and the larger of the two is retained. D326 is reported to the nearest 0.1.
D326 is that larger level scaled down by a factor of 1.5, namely 1.7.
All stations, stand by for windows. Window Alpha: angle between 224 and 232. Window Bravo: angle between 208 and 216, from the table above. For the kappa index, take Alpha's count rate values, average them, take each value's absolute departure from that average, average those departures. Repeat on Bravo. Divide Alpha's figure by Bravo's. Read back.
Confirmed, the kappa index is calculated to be 1.0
